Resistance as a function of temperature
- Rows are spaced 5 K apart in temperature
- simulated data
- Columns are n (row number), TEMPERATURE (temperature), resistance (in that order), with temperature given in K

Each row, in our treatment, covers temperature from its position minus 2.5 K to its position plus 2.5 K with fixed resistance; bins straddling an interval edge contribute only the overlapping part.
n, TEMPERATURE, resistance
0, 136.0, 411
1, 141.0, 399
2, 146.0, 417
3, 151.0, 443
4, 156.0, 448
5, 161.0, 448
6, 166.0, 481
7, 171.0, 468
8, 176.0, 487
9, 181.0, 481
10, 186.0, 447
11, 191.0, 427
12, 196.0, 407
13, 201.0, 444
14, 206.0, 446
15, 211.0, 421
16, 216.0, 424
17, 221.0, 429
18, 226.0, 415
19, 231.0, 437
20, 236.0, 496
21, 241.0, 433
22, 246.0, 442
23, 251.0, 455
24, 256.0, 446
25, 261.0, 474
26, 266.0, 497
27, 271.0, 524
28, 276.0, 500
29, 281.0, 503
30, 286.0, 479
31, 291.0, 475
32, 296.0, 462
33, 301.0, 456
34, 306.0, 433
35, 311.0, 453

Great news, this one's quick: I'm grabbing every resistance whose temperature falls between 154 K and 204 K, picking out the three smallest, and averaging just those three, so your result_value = 426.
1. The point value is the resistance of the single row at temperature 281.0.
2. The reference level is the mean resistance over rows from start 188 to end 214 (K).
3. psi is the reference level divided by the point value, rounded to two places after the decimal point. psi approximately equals 0.85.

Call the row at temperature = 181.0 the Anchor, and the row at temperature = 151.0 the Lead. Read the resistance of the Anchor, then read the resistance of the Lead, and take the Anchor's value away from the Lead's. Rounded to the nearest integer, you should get -38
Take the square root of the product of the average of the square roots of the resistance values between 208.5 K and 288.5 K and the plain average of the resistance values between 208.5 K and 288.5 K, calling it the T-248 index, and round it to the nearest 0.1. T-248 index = 99.4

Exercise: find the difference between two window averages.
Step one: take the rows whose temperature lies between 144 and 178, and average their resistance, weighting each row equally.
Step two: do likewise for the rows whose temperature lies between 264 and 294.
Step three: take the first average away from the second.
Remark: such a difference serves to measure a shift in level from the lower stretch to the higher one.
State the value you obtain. 40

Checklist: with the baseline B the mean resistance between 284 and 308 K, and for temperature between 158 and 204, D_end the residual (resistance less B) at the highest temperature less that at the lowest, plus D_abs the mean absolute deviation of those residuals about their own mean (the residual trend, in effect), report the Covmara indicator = 18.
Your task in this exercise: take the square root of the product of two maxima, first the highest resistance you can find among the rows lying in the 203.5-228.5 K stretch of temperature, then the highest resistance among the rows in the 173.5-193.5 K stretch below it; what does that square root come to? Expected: 466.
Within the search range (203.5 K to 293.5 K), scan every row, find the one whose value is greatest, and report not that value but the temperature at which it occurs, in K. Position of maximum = 271.0 K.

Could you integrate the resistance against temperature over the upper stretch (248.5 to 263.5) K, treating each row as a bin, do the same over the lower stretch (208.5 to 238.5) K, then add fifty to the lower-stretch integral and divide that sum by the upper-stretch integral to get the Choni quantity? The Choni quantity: 1.9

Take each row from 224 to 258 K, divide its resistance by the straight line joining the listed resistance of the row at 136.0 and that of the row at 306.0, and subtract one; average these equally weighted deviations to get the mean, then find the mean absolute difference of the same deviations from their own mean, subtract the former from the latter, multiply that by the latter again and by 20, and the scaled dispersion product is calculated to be -0.01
